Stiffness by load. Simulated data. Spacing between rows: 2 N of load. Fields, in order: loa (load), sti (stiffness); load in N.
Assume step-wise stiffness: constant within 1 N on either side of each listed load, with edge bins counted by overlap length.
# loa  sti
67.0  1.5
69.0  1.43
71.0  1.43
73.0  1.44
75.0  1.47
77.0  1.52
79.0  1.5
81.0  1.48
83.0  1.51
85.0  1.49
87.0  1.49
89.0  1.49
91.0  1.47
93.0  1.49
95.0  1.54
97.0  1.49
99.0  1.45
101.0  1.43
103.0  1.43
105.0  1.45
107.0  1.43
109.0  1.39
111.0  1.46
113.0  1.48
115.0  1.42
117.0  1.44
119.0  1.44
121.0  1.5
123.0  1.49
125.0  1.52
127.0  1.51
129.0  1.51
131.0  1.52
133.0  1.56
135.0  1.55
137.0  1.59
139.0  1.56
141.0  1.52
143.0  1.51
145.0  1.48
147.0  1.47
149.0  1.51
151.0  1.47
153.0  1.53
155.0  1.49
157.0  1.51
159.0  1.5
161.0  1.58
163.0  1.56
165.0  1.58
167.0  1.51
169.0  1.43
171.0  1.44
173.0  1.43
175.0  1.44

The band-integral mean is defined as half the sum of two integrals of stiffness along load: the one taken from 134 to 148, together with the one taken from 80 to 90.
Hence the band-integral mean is 18.1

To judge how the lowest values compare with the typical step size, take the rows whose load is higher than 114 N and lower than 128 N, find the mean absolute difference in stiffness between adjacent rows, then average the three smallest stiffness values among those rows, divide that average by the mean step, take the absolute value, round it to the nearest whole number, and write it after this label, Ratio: 66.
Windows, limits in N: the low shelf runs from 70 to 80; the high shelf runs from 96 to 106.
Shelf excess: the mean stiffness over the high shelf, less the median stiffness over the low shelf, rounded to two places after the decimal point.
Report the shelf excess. -0.02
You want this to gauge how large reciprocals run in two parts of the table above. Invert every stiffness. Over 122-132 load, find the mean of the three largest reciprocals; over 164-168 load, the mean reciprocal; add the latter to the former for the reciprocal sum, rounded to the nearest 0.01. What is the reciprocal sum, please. 1.31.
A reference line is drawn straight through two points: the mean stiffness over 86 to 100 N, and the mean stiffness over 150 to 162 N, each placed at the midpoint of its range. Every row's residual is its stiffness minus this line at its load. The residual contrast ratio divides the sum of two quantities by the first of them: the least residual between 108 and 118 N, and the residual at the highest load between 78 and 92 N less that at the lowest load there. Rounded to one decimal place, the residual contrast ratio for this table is 1.3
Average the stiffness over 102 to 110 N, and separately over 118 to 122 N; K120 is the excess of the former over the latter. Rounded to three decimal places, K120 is -0.045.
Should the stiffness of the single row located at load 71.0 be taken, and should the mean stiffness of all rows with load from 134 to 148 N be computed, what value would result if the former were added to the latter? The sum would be 2.96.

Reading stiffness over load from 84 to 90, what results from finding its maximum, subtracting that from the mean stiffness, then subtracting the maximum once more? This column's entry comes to -1.49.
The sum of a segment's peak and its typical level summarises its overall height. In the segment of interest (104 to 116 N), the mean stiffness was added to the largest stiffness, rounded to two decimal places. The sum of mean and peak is 2.92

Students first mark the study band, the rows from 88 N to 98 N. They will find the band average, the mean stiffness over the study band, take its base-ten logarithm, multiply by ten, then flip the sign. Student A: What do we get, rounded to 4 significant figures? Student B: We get -1.749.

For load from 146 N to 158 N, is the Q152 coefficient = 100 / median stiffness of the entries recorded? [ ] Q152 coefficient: 66.7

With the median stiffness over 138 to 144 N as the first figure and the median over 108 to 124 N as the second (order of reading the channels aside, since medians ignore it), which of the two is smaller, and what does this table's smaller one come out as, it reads 1.45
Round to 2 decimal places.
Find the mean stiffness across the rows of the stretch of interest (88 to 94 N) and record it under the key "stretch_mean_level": 1.48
